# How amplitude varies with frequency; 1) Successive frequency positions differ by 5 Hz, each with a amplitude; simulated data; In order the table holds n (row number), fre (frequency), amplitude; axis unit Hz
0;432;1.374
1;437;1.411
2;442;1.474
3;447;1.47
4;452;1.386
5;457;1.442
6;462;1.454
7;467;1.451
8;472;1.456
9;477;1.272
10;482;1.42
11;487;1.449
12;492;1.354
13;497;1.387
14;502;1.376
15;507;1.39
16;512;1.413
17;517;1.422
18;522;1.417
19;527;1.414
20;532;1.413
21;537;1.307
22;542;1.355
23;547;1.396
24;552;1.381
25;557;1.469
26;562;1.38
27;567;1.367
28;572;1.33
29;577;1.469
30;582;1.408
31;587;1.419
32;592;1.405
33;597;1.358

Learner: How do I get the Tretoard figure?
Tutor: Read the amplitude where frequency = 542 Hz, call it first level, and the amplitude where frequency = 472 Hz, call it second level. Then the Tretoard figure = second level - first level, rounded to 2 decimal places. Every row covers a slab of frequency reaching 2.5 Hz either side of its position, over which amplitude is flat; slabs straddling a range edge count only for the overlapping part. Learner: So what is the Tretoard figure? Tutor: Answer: 0.10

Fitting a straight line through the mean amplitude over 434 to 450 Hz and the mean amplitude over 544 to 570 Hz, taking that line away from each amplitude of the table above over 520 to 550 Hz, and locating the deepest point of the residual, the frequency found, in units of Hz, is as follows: 537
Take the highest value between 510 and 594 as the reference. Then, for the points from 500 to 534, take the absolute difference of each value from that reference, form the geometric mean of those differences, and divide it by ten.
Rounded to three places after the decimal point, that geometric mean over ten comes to 0.006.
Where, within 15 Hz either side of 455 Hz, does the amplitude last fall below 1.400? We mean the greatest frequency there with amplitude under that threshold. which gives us 452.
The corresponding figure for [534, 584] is 572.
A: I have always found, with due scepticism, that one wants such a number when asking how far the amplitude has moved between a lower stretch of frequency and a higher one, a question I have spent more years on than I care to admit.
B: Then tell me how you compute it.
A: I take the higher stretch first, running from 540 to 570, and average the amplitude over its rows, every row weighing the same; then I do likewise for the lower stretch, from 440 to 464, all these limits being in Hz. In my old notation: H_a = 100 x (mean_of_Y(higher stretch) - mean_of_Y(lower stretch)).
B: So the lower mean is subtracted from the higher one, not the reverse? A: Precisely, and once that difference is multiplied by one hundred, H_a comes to -5.4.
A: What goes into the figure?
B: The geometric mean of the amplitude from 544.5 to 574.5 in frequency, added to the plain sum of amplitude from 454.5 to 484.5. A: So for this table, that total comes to 9.88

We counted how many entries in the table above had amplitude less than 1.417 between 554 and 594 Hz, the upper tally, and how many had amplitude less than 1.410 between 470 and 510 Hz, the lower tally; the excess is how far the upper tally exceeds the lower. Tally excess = 0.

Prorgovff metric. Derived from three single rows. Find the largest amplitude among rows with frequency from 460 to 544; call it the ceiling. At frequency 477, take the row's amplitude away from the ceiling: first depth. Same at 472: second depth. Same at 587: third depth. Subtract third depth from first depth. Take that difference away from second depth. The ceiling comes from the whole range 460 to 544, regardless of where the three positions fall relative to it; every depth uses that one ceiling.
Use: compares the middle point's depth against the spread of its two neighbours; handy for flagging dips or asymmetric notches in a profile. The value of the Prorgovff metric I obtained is -0.15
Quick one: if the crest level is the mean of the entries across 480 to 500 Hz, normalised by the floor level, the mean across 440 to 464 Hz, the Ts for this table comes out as 0.97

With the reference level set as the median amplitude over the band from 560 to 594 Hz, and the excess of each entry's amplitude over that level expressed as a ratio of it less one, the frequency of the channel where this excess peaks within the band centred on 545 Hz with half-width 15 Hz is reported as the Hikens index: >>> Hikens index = 557 Hz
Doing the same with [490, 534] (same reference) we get 517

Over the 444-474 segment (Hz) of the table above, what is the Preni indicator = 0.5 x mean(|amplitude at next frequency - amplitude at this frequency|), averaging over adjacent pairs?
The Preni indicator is 0.016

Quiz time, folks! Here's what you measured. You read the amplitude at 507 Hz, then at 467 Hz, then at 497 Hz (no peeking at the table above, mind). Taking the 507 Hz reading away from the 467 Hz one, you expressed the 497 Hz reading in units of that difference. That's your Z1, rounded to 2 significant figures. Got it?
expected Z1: 23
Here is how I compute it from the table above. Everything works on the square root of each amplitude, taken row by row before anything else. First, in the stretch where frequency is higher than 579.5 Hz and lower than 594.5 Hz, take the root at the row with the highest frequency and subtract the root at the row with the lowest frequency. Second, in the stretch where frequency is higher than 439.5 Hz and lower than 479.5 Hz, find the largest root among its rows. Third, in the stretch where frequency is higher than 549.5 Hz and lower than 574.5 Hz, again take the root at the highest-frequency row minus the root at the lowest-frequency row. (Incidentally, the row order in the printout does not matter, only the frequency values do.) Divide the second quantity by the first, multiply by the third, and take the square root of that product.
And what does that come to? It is 4.6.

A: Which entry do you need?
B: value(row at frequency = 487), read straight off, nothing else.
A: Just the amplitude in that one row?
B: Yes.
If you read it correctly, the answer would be 1.449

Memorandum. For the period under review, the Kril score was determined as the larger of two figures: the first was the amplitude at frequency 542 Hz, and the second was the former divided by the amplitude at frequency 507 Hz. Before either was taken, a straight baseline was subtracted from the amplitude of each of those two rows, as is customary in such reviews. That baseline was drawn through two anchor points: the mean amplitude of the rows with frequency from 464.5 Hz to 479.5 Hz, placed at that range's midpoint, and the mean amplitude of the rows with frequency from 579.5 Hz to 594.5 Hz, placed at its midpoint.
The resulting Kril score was 5.8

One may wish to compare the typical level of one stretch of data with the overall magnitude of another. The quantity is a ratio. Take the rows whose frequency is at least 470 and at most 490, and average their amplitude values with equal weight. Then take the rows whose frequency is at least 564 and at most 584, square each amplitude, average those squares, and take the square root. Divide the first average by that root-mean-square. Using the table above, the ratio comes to 1.00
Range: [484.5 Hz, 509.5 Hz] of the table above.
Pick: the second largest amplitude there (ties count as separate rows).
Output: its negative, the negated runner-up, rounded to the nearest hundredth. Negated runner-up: -1.39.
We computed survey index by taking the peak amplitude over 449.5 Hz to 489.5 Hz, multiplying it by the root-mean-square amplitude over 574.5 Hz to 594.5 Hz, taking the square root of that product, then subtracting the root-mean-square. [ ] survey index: 0.015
